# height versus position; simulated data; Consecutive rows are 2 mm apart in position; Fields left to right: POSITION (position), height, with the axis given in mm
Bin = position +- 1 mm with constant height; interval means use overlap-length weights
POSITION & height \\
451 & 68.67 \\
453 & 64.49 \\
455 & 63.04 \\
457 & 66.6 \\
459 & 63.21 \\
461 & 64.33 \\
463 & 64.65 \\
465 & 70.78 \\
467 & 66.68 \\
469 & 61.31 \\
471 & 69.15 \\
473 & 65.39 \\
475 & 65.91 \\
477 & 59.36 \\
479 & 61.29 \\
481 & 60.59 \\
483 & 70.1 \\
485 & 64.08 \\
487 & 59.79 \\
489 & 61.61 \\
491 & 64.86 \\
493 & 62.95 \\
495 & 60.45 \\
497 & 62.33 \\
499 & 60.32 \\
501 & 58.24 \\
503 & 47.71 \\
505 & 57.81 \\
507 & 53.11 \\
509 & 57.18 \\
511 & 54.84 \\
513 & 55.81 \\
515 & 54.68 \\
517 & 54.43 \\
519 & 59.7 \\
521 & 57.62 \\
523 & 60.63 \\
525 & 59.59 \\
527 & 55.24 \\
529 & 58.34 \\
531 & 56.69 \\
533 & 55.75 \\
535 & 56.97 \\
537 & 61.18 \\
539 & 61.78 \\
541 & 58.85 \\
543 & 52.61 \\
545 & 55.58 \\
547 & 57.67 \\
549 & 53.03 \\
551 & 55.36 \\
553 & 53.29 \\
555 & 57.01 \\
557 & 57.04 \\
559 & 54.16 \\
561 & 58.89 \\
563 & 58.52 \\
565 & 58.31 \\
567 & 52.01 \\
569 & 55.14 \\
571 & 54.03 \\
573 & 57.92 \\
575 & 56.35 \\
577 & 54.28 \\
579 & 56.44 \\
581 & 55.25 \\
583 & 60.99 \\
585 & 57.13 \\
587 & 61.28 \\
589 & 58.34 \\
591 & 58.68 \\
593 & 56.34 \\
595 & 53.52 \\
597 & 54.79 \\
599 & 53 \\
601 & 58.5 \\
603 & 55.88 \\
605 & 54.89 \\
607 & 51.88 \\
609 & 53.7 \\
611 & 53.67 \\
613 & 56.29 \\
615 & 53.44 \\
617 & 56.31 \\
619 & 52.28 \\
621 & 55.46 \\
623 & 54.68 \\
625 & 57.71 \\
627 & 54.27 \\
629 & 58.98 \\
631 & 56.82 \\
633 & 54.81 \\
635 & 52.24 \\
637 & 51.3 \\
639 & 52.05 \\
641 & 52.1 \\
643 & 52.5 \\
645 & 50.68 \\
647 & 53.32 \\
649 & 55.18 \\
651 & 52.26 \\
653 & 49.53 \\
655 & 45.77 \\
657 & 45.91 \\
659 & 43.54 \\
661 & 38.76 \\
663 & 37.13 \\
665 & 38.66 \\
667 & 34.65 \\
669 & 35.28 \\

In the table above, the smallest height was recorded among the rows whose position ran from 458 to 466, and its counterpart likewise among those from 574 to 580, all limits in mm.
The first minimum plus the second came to 117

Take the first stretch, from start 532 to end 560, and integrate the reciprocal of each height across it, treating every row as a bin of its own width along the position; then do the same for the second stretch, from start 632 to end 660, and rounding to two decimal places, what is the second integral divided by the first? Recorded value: 1.11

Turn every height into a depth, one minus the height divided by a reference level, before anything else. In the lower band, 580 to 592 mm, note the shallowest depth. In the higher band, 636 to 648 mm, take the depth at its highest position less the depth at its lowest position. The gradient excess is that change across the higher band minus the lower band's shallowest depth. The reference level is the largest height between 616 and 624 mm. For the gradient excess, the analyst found 0.05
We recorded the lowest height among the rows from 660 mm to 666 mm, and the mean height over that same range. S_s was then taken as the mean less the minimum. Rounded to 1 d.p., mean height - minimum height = 1.1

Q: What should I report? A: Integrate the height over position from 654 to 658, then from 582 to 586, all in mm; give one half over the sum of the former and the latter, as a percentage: 0.119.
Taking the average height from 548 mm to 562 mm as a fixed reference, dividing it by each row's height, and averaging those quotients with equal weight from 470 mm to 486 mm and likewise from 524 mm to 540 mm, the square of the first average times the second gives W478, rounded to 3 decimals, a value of 0.714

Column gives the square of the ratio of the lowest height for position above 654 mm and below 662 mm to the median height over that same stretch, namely 0.75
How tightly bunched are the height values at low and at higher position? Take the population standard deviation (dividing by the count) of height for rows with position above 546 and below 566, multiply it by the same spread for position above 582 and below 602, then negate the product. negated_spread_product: -5.7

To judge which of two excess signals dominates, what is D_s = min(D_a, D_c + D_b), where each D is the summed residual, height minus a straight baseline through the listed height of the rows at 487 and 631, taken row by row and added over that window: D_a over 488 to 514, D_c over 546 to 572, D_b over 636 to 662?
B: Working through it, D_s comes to -124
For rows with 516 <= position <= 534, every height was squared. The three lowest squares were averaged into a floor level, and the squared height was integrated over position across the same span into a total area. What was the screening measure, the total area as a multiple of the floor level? 20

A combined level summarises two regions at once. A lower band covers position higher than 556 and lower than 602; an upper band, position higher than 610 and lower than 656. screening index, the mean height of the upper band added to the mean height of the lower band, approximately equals 110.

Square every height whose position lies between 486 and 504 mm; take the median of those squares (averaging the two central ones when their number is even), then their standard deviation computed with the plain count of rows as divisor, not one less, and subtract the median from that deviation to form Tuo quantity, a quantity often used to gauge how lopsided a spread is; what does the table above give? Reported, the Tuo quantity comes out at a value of -3136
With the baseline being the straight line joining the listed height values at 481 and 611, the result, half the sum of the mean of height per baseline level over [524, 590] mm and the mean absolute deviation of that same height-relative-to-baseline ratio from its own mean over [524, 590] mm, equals 0.522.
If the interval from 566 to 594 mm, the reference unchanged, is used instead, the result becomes 0.533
